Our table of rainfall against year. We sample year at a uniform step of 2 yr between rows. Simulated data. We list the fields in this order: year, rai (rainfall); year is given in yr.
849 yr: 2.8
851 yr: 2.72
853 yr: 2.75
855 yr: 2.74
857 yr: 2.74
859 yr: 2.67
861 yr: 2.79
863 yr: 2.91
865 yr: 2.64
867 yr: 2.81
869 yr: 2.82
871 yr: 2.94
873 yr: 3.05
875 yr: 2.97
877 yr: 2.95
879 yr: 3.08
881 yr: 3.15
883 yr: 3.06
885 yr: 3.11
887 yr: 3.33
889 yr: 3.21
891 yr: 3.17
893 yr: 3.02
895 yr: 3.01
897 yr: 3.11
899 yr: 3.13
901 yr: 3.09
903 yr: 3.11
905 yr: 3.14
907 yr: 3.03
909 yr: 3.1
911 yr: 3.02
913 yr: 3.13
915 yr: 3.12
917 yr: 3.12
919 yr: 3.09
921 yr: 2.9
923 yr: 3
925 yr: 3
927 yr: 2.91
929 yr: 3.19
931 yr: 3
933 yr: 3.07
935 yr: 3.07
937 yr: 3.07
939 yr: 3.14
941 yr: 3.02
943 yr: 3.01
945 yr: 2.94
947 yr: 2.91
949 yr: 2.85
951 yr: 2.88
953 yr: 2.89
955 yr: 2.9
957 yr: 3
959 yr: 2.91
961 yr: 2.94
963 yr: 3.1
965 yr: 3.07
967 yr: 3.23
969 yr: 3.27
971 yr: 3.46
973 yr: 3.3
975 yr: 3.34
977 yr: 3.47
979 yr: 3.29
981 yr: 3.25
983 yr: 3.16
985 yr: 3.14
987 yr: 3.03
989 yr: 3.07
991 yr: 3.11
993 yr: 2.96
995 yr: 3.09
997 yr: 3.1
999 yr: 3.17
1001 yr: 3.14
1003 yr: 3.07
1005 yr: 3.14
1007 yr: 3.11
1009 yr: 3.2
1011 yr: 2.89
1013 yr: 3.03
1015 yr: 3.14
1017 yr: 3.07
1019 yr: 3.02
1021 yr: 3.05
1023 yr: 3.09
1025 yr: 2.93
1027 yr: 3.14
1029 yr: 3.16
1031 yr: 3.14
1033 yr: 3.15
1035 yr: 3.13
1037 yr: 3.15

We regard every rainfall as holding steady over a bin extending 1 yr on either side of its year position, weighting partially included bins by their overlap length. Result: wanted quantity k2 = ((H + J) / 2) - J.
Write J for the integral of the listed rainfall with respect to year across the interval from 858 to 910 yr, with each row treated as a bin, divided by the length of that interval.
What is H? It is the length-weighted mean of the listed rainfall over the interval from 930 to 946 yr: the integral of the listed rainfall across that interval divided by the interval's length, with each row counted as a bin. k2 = 0.012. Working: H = 3.04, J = 3.02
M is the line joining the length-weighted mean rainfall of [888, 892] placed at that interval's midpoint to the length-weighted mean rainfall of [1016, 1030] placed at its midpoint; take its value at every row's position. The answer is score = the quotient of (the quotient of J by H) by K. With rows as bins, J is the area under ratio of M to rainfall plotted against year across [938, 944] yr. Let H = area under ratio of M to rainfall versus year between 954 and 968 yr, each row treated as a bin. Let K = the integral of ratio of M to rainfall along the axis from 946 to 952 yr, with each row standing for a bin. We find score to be 0.065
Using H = 14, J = 6.2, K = 6.5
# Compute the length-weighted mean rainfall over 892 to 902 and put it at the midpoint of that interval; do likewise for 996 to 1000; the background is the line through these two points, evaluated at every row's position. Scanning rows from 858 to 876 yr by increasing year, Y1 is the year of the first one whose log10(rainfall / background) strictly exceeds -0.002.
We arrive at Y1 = 873 yr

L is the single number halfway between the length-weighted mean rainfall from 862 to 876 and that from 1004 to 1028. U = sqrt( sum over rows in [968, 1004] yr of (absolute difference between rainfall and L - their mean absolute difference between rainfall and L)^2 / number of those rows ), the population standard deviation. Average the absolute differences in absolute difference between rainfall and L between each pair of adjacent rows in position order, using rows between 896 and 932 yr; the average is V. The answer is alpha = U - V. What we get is 0.078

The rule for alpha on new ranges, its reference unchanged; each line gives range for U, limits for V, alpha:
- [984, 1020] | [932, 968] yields 0.012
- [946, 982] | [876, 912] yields 0.074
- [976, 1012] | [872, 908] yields 0.034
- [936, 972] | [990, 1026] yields 0.047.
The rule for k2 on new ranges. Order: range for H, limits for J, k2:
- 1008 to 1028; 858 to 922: 0.016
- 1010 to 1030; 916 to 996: -0.013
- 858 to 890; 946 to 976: -0.051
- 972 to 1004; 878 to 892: 0.005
